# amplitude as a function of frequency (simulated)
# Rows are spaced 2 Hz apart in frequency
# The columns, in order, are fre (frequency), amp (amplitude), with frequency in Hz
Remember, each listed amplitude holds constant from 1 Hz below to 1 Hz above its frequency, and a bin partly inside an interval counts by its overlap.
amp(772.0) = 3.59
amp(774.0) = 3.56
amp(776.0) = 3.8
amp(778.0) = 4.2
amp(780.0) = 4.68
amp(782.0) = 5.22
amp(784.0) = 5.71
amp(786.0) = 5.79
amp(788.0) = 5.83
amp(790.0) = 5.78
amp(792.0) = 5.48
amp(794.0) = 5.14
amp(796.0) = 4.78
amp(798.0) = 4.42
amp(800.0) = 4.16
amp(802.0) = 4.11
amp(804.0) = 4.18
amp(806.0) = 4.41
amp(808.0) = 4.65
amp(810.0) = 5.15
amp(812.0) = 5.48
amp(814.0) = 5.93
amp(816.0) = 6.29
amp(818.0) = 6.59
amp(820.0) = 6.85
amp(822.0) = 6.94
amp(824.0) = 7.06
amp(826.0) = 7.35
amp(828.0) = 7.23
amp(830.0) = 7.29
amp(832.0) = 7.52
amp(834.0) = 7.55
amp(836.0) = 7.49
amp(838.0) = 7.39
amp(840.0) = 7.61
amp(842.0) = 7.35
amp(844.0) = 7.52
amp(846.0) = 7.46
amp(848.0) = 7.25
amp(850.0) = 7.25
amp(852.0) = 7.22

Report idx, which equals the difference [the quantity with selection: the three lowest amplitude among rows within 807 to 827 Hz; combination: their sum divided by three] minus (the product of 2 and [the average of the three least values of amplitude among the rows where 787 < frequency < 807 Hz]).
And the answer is -3.2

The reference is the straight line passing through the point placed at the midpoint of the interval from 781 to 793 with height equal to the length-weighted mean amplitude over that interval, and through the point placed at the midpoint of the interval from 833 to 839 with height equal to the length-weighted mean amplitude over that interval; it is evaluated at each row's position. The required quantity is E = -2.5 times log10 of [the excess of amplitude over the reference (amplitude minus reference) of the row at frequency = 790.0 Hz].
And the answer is 3.7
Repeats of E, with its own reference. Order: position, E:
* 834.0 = 2.1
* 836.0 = 4.7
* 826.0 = 1.5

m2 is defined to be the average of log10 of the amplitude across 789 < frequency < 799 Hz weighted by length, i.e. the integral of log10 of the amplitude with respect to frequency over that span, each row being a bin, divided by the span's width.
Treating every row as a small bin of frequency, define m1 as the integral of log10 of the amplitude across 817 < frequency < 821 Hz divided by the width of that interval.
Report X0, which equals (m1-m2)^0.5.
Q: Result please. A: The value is 0.35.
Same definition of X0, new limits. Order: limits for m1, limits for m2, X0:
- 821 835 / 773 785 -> 0.46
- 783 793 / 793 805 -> 0.33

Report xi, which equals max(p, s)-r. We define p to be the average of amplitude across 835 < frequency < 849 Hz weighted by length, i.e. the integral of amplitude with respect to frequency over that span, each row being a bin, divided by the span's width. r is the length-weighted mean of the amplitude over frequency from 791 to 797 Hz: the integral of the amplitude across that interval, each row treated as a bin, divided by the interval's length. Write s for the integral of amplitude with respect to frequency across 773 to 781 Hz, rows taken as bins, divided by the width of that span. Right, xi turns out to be 2.3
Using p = 7.4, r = 5.1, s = 4.1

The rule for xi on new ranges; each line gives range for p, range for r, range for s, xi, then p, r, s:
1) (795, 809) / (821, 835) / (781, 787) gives -1.7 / 4.4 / 7.3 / 5.6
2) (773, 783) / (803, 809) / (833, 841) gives 3.1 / 4.3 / 4.4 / 7.5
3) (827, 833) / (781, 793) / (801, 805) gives 1.7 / 7.3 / 5.6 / 4.1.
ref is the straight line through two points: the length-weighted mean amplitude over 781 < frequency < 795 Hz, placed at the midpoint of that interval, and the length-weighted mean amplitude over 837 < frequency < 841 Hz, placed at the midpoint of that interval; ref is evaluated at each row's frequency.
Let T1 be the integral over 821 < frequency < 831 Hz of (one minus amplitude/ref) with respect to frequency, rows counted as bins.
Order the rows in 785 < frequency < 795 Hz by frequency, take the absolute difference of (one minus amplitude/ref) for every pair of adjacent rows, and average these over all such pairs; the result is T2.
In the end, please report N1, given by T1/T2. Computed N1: -6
